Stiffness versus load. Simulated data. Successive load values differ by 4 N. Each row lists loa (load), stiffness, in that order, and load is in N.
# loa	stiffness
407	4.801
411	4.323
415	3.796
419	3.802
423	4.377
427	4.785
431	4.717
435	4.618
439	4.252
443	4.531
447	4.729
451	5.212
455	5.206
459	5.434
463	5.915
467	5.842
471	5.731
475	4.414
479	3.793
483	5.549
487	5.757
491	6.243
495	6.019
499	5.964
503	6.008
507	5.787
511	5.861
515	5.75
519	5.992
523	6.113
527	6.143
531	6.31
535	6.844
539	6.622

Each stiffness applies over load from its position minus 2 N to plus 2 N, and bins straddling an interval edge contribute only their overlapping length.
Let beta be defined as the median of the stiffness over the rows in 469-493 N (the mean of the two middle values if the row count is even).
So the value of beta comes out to 5.64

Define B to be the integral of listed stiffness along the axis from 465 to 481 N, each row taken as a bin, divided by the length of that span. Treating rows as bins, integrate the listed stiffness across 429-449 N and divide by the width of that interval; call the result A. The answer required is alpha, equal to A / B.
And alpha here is 0.92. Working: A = 4.57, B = 4.9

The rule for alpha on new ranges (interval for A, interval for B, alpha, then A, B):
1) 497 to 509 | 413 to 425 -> 1.48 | 5.92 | 4.0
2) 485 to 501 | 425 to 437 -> 1.27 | 6.00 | 4.7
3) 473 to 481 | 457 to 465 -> 0.72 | 4.10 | 5.7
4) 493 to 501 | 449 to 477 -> 1.11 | 5.99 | 5.4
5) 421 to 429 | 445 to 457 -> 0.91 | 4.58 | 5.0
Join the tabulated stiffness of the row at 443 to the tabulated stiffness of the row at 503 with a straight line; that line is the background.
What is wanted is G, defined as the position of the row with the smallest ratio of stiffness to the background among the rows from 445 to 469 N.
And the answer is 447 N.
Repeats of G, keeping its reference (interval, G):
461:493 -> 479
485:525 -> 515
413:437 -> 419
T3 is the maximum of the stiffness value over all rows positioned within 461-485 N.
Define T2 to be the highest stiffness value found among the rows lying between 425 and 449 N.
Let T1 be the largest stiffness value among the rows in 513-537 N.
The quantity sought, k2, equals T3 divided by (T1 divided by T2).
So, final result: 4.1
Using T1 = 6.844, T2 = 4.785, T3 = 5.915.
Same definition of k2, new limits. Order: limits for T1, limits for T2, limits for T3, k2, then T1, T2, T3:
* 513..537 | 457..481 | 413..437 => 4.1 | 6.844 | 5.915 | 4.785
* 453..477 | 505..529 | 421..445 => 5.0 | 5.915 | 6.143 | 4.785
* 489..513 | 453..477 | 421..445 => 4.5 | 6.243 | 5.915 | 4.785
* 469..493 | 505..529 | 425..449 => 4.7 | 6.243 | 6.143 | 4.785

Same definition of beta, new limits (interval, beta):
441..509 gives 5.73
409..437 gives 4.38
